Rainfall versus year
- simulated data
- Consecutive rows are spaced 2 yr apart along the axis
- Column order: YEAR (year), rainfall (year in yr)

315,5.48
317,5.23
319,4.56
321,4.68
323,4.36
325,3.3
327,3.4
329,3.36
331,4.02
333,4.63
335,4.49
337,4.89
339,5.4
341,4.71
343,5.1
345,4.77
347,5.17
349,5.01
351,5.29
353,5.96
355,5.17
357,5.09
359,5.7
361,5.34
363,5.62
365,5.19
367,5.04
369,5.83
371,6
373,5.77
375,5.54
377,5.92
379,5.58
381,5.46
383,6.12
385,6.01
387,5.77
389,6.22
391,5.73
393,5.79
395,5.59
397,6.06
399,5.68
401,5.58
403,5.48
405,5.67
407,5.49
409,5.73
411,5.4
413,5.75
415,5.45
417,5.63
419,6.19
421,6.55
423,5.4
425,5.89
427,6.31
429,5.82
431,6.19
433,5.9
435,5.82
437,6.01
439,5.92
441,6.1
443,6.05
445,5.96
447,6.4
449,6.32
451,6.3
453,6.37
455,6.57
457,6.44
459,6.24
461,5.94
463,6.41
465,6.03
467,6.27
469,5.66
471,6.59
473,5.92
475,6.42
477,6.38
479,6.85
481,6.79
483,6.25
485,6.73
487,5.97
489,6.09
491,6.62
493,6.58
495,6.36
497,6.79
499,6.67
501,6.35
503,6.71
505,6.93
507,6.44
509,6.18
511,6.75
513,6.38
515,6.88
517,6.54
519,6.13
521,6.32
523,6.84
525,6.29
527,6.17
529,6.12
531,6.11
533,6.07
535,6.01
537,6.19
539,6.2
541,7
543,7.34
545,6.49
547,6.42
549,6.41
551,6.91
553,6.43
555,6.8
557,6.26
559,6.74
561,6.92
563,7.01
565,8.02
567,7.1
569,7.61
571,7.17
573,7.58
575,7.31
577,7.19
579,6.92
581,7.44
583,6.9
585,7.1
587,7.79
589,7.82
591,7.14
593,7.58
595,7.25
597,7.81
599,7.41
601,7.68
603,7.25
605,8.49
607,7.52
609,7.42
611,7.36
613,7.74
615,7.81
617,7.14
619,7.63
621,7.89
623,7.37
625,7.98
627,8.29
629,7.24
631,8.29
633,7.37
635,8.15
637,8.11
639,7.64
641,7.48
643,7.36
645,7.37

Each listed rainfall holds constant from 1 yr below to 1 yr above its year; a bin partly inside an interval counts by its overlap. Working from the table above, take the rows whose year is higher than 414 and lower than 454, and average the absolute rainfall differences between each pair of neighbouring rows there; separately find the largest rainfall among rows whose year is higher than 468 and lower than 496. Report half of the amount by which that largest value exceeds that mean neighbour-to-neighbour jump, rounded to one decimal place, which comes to 3.3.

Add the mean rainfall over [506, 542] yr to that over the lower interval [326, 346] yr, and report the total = 10.8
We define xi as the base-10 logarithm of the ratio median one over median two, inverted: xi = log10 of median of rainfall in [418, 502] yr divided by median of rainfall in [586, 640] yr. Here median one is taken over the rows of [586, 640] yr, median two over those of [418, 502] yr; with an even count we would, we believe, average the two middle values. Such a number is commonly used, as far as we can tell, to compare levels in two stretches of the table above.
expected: -0.085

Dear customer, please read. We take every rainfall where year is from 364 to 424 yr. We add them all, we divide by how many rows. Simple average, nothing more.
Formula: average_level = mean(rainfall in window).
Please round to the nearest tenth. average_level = 5.7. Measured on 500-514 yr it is 6.5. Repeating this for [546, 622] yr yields 7.3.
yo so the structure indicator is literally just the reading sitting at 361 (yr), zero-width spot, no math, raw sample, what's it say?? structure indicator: 5.34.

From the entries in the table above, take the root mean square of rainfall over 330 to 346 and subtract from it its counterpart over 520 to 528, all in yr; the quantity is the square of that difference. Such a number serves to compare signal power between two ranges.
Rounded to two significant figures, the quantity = 2.7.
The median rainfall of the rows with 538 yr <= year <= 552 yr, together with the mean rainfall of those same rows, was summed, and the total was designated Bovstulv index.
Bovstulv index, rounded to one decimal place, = 13.2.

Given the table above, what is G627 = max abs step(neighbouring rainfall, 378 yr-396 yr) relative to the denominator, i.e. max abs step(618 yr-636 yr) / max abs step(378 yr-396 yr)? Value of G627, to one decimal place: 1.6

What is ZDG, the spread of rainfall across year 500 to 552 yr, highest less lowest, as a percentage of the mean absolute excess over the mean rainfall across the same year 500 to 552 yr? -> 467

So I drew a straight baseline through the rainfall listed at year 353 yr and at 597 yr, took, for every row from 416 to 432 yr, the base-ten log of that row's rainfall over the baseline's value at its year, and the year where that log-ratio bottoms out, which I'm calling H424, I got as 423 yr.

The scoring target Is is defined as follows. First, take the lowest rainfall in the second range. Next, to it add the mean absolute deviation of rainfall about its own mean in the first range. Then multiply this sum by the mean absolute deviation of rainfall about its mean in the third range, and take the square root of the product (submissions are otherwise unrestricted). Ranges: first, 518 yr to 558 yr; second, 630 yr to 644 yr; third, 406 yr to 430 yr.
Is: 1.5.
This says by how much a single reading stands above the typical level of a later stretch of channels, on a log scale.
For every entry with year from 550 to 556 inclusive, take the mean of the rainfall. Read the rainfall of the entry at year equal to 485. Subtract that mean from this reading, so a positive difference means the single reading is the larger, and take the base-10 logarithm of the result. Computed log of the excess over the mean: -1.8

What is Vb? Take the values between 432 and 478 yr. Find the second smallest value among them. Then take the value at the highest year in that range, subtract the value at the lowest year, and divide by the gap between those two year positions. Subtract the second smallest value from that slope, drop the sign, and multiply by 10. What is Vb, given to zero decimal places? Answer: 58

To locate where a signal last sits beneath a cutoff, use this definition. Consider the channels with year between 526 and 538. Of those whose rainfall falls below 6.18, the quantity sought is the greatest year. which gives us 535 yr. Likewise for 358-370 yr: 369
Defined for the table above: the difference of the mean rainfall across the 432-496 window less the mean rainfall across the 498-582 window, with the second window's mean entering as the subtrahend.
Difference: -0.44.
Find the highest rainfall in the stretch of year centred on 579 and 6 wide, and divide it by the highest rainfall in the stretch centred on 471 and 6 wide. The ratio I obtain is 1.1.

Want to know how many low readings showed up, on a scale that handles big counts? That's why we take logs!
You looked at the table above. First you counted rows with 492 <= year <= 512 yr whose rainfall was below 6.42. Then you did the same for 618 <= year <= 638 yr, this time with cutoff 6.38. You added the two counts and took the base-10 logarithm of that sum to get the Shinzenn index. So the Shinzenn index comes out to 0.48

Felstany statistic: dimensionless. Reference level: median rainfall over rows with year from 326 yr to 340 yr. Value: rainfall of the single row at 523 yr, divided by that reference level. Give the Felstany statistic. 1.52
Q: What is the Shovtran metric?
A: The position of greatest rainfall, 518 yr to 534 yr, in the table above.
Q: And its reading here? 523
